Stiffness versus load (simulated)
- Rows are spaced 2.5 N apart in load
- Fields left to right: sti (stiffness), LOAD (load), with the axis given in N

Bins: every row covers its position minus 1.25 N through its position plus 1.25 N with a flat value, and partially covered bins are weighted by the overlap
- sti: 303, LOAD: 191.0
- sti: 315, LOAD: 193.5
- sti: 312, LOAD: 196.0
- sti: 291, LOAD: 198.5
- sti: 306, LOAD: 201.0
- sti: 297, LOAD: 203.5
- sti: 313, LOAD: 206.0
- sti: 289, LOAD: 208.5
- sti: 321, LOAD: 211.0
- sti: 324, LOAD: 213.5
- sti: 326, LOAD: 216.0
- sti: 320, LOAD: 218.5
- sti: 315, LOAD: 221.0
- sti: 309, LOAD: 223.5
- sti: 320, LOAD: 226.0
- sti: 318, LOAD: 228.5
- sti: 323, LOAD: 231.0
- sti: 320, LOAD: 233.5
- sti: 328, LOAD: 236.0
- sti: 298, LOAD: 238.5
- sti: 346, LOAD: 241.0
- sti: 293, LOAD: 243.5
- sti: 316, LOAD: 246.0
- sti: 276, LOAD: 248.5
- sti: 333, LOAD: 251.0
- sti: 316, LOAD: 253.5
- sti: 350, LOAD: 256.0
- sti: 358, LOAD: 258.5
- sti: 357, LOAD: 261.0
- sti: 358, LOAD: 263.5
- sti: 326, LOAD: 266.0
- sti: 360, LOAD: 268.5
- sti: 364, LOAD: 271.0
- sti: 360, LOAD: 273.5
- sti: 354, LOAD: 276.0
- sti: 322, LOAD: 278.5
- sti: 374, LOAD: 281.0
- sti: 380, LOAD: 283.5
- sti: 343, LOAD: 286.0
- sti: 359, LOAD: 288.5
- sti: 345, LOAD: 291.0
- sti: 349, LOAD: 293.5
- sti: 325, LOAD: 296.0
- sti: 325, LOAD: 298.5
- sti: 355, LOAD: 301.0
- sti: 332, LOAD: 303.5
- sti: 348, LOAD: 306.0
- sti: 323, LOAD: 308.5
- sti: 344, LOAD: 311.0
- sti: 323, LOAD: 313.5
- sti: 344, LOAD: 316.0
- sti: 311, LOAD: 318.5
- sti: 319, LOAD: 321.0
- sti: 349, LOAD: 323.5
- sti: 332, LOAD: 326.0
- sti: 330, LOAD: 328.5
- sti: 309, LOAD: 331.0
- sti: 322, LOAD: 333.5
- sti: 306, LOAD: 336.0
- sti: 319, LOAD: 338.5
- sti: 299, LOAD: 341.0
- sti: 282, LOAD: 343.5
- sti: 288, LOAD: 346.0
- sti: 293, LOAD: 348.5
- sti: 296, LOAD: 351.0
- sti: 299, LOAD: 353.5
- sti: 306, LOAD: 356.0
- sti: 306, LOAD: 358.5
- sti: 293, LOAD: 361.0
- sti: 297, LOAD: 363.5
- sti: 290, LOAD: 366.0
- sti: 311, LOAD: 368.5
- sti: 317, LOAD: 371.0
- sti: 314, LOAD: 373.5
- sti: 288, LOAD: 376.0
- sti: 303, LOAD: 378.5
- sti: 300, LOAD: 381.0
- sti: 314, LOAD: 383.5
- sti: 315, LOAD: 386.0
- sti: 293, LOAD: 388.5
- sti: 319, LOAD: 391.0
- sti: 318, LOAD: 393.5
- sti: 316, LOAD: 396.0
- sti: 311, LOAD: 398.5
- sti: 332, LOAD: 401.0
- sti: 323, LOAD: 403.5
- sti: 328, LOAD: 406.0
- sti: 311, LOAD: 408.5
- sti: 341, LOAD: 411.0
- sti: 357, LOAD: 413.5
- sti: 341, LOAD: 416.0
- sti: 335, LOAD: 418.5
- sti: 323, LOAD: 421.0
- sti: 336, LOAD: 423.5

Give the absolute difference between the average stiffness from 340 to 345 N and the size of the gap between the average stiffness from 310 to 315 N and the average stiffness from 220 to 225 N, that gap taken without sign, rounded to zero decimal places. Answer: 269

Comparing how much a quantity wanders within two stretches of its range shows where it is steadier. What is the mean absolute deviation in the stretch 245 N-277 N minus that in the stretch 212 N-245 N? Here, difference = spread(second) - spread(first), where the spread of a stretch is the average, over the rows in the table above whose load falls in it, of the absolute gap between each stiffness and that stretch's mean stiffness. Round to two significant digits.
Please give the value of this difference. 12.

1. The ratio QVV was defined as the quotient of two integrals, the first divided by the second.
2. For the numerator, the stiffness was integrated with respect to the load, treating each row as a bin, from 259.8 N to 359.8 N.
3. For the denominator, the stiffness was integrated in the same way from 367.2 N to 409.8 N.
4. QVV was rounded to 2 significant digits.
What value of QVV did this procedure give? 2.5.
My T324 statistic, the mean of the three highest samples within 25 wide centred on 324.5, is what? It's 342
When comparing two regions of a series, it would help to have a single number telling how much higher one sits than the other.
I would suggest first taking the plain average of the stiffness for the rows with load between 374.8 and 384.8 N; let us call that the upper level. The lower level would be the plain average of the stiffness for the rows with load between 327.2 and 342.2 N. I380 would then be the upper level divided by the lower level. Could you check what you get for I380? 0.96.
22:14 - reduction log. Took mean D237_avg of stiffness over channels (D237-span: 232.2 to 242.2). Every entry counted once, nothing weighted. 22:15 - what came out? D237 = 323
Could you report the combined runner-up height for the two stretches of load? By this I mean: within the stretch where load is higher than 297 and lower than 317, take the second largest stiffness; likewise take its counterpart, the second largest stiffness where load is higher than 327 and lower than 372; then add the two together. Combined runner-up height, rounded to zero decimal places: 670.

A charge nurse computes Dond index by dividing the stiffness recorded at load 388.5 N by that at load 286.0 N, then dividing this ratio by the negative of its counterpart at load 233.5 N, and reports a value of -0.0027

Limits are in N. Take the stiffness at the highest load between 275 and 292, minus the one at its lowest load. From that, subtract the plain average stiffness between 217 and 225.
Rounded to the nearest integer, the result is -324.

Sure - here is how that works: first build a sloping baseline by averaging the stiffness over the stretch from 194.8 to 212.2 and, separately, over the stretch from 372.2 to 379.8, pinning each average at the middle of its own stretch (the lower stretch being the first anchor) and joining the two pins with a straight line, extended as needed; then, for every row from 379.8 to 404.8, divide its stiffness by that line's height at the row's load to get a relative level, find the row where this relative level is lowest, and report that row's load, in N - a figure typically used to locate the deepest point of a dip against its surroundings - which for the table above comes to 388.5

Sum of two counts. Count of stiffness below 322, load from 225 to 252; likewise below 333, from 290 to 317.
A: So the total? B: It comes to 12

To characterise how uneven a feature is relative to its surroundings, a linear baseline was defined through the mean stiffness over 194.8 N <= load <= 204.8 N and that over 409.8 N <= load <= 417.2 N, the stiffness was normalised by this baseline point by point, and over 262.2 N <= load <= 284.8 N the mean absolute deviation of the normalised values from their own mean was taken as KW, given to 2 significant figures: 0.045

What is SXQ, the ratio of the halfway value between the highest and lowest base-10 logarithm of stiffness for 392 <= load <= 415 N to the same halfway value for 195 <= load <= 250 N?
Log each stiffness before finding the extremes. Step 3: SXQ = 1.013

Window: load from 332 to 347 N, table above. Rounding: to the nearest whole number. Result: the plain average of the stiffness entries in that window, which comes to 303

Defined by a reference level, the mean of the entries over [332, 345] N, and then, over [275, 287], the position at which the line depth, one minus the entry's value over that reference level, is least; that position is 283.5 N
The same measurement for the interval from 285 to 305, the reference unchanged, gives 288.5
